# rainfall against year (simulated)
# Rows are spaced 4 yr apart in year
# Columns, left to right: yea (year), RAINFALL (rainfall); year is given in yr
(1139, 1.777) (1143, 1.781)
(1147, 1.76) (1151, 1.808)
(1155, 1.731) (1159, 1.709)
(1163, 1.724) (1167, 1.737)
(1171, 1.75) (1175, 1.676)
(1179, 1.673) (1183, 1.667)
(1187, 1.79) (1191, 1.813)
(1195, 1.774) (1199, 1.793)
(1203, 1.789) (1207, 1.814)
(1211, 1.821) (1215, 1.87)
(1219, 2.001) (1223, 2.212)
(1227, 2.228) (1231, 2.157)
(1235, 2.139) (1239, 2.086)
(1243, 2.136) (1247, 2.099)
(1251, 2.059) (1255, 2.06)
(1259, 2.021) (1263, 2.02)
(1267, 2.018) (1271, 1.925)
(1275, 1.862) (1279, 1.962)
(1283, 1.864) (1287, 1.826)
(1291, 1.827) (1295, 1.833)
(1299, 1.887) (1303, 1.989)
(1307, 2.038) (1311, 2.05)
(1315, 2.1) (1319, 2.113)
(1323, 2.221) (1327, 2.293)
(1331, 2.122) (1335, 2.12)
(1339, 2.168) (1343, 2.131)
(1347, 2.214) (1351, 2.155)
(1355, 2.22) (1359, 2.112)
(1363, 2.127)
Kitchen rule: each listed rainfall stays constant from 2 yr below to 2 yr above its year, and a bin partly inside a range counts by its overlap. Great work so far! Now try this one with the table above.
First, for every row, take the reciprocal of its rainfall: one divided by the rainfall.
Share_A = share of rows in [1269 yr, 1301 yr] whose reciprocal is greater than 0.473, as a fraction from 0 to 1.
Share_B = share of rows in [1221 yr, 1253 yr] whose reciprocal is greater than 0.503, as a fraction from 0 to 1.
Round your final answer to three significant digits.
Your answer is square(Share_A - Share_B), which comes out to 1.00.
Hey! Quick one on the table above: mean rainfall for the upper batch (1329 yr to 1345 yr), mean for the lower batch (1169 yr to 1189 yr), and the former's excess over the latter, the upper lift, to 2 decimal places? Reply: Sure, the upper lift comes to 0.42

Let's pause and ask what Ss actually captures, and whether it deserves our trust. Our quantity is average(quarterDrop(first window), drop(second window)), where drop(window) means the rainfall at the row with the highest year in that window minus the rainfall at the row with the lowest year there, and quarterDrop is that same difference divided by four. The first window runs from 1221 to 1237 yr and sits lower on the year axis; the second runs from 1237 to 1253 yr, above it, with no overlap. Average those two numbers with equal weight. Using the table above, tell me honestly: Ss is -0.023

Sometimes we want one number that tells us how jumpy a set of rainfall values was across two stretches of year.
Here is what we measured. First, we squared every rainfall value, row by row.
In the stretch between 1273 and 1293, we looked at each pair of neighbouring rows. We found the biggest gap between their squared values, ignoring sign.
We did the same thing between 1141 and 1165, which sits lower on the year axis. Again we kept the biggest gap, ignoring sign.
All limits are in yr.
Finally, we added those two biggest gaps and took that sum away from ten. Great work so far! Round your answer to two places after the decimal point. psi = 9.35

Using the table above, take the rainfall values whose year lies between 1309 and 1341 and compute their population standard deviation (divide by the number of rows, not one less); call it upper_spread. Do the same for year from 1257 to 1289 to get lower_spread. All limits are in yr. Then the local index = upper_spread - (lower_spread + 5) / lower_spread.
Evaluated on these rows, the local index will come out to -68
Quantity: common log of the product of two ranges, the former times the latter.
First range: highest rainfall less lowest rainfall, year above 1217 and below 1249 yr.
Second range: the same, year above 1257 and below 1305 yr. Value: -1.4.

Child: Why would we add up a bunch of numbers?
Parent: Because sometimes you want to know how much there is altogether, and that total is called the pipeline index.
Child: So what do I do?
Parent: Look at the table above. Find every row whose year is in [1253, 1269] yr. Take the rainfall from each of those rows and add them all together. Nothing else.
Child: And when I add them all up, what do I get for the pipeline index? 8.1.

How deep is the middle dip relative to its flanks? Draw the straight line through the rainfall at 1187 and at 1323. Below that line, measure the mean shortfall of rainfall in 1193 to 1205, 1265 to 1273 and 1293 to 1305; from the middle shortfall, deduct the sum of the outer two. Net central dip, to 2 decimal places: -0.21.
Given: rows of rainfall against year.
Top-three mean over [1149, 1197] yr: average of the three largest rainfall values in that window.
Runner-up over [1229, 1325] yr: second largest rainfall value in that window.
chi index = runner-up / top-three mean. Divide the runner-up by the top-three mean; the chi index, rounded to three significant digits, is 1.20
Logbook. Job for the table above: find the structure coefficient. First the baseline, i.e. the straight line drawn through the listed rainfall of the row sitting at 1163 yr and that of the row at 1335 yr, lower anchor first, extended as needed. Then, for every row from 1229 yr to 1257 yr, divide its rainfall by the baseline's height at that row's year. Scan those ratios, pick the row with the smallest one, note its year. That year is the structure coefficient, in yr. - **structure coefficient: 1255 yr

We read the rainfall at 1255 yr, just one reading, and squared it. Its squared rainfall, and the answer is 4.2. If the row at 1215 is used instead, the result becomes 3.5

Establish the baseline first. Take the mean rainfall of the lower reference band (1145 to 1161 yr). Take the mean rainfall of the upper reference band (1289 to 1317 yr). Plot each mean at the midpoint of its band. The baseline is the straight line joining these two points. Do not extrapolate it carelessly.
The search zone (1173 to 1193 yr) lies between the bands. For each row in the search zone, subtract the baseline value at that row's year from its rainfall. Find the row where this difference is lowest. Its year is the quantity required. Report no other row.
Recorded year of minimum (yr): 1183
